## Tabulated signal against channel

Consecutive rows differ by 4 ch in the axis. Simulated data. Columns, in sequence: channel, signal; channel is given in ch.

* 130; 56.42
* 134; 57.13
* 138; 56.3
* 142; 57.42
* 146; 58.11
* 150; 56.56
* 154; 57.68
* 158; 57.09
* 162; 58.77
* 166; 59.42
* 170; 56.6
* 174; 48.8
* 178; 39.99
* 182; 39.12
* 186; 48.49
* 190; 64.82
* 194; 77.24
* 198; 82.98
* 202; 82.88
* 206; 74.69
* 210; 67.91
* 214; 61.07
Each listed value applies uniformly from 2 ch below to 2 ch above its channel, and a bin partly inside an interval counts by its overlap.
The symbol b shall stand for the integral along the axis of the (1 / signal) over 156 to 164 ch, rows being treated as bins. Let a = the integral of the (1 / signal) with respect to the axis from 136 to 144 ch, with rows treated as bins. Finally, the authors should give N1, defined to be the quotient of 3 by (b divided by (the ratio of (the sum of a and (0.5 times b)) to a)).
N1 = 32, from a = 0.141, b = 0.138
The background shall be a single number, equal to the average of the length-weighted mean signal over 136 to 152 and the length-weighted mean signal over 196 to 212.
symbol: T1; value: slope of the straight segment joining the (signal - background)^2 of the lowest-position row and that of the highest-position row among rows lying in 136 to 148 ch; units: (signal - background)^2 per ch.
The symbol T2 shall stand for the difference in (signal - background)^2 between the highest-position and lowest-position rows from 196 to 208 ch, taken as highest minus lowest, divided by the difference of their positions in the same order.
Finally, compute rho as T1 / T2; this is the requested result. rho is 0.2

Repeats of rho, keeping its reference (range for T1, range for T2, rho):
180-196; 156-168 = 11.0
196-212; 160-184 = -0.6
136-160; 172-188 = -0.9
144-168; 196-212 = 0.1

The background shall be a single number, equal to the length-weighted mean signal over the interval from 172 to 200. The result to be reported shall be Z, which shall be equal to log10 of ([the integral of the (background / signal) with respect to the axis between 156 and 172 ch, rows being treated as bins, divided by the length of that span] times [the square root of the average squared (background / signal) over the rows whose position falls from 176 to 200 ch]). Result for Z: 0.04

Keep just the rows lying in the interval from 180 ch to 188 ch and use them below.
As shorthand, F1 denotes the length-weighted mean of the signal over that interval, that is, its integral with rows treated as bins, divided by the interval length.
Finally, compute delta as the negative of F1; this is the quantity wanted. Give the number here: -44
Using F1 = 44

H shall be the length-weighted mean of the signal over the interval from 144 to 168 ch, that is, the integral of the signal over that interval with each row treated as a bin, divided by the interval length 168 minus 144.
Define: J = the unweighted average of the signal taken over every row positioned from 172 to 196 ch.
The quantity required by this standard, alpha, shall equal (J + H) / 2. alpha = 56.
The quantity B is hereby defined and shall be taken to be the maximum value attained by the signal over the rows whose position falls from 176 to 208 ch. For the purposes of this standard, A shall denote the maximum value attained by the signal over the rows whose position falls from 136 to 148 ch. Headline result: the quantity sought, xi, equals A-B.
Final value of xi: -25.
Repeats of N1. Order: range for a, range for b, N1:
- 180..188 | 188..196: 35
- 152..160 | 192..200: 41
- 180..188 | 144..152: 30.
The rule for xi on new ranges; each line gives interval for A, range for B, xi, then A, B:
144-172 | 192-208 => -24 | 59.42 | 82.98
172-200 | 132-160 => 25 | 82.98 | 58.11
